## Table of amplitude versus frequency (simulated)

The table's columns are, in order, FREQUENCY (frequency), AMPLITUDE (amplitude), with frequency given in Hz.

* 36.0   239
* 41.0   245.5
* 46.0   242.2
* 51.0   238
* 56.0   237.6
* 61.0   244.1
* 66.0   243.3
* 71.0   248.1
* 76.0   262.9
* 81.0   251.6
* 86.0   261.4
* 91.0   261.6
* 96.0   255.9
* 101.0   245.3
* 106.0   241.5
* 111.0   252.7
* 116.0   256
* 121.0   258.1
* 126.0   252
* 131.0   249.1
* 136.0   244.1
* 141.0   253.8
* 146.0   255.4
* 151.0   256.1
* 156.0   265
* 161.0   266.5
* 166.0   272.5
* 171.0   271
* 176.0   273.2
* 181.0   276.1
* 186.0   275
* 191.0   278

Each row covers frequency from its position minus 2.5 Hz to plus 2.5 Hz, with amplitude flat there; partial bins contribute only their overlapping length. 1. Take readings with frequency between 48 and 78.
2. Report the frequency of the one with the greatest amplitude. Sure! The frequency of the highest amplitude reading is 76.0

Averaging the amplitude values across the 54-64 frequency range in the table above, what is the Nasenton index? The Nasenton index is 241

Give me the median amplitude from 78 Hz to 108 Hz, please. 254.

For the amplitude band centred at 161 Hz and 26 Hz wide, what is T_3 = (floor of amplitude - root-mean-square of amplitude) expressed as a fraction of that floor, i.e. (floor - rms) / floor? -0.040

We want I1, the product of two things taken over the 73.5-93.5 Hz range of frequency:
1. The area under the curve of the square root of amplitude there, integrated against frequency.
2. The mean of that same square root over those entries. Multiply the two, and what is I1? 5187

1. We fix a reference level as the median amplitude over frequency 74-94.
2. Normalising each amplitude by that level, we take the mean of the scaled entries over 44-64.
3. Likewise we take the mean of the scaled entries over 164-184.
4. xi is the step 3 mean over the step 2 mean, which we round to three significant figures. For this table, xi 1.14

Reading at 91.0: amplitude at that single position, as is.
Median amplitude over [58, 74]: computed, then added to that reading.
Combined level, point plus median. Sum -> 506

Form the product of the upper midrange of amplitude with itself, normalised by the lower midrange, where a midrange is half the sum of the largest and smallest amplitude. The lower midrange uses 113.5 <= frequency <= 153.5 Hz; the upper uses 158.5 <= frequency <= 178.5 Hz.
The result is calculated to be 290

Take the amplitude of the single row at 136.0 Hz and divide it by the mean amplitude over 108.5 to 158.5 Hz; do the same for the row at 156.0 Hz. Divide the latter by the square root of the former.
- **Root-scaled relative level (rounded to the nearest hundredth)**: 1.06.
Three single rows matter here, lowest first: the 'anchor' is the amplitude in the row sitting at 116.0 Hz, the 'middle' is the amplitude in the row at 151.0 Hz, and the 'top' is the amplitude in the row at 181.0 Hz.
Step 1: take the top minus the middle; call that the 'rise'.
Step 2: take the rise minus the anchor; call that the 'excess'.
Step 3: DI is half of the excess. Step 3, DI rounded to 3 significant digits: -118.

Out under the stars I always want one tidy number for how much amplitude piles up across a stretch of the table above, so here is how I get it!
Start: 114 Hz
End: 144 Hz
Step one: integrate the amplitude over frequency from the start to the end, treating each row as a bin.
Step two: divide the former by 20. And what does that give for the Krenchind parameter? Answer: 378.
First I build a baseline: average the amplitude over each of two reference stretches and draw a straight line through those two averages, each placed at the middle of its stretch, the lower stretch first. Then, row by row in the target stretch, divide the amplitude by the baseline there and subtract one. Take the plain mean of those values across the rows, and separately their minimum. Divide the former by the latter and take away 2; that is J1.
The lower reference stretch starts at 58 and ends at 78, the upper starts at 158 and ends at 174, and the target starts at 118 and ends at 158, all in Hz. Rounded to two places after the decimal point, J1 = -1.49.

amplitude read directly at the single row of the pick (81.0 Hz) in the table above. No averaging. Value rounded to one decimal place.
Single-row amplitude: 251.6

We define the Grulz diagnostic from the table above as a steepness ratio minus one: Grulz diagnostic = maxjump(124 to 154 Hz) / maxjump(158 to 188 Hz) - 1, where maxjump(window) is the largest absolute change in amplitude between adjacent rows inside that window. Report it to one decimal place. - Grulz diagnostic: 0.6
